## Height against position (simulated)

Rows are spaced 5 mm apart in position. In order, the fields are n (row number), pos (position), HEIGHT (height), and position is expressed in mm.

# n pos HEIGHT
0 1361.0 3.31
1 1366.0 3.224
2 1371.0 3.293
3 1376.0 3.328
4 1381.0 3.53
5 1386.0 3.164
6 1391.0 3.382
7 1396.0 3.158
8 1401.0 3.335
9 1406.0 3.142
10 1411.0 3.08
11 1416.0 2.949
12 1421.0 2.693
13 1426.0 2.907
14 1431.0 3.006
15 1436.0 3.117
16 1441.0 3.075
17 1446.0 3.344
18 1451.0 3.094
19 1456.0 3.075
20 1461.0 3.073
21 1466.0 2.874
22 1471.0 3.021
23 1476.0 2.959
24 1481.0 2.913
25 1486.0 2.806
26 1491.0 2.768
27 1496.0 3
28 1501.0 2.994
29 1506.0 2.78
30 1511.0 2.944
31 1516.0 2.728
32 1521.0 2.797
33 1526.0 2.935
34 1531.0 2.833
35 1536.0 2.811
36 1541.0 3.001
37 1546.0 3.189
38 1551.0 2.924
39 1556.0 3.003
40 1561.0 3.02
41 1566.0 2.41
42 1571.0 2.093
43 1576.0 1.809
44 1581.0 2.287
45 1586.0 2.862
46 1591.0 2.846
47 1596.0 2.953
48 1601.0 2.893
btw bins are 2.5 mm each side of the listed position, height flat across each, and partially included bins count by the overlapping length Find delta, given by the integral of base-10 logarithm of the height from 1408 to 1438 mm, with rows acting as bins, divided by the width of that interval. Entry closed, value 0.471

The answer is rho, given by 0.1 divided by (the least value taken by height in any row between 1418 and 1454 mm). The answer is 0.037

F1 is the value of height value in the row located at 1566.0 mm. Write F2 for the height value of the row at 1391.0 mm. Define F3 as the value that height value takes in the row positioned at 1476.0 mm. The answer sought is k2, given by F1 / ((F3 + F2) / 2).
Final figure 0.76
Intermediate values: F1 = 2.41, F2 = 3.382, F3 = 2.959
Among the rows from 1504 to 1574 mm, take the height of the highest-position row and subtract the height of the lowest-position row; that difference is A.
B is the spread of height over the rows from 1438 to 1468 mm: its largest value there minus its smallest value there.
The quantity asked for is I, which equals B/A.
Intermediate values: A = -0.7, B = 0.47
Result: -1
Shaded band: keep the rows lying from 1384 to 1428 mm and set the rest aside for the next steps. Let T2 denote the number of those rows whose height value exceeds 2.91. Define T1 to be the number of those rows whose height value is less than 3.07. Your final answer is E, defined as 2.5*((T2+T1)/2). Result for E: 12.5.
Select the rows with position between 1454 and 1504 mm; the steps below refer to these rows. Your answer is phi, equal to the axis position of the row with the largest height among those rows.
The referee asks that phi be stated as 1456.0 mm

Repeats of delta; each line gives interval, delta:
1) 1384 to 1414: 0.506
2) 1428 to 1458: 0.493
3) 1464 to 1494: 0.461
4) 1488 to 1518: 0.458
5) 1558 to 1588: 0.376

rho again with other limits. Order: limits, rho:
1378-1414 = 0.032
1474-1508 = 0.036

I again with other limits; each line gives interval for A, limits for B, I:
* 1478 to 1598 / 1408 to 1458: 16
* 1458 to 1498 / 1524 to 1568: -11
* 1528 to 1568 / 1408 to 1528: -2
